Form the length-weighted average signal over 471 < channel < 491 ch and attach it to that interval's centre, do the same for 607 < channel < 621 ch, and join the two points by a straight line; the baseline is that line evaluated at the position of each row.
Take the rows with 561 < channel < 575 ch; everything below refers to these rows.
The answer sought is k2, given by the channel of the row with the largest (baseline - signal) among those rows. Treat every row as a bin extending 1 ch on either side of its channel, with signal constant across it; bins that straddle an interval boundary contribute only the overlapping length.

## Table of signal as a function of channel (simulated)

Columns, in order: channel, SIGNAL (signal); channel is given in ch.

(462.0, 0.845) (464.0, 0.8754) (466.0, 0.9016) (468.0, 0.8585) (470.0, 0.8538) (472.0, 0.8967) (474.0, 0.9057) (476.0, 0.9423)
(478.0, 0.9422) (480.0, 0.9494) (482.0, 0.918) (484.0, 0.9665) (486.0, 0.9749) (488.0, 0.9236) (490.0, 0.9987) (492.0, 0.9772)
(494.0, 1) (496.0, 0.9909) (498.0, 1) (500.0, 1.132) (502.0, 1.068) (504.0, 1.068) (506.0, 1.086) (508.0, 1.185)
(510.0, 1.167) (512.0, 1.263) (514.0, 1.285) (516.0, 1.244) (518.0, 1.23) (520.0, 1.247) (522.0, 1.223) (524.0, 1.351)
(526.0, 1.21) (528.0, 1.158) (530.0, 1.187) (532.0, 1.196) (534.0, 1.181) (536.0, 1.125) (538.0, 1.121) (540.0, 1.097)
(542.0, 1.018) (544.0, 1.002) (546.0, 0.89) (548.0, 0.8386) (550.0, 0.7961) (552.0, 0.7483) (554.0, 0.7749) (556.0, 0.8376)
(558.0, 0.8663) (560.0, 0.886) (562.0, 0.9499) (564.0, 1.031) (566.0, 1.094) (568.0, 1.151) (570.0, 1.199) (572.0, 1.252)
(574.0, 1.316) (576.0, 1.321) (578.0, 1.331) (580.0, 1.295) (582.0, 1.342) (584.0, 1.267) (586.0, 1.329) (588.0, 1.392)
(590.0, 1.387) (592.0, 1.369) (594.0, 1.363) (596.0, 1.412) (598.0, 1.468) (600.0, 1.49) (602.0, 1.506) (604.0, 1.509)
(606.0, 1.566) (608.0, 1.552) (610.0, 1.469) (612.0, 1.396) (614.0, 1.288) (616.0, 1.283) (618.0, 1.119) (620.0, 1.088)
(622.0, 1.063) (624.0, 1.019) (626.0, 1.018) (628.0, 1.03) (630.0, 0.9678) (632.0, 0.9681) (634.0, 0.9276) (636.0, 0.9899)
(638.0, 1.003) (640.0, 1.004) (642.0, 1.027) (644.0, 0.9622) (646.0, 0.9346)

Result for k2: 562.0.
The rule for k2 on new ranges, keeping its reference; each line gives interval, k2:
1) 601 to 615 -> 614.0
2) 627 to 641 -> 634.0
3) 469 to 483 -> 470.0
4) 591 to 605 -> 594.0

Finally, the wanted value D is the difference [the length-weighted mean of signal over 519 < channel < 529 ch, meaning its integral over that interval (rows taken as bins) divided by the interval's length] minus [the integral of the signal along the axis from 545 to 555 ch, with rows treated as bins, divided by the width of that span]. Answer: 0.43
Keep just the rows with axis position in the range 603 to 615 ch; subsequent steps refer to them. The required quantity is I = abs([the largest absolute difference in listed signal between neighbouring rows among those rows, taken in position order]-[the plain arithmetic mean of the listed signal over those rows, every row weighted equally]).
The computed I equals 1.36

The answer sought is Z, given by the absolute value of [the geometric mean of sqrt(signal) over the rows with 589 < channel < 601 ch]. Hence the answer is 1.19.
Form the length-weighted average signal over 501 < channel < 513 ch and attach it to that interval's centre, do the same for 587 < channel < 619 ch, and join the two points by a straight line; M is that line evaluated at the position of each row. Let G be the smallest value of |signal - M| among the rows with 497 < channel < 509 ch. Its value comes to 0.0123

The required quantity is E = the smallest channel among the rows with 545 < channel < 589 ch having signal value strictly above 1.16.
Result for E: 570.0 ch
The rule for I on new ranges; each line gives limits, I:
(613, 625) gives 0.98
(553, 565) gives 0.81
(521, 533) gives 1.08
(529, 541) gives 1.10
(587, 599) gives 1.34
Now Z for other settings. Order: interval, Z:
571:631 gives 1.14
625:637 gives 0.99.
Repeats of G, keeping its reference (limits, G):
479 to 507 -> 0.0123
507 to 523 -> 0.0190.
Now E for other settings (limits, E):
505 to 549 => 508.0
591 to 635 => 592.0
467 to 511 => 508.0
